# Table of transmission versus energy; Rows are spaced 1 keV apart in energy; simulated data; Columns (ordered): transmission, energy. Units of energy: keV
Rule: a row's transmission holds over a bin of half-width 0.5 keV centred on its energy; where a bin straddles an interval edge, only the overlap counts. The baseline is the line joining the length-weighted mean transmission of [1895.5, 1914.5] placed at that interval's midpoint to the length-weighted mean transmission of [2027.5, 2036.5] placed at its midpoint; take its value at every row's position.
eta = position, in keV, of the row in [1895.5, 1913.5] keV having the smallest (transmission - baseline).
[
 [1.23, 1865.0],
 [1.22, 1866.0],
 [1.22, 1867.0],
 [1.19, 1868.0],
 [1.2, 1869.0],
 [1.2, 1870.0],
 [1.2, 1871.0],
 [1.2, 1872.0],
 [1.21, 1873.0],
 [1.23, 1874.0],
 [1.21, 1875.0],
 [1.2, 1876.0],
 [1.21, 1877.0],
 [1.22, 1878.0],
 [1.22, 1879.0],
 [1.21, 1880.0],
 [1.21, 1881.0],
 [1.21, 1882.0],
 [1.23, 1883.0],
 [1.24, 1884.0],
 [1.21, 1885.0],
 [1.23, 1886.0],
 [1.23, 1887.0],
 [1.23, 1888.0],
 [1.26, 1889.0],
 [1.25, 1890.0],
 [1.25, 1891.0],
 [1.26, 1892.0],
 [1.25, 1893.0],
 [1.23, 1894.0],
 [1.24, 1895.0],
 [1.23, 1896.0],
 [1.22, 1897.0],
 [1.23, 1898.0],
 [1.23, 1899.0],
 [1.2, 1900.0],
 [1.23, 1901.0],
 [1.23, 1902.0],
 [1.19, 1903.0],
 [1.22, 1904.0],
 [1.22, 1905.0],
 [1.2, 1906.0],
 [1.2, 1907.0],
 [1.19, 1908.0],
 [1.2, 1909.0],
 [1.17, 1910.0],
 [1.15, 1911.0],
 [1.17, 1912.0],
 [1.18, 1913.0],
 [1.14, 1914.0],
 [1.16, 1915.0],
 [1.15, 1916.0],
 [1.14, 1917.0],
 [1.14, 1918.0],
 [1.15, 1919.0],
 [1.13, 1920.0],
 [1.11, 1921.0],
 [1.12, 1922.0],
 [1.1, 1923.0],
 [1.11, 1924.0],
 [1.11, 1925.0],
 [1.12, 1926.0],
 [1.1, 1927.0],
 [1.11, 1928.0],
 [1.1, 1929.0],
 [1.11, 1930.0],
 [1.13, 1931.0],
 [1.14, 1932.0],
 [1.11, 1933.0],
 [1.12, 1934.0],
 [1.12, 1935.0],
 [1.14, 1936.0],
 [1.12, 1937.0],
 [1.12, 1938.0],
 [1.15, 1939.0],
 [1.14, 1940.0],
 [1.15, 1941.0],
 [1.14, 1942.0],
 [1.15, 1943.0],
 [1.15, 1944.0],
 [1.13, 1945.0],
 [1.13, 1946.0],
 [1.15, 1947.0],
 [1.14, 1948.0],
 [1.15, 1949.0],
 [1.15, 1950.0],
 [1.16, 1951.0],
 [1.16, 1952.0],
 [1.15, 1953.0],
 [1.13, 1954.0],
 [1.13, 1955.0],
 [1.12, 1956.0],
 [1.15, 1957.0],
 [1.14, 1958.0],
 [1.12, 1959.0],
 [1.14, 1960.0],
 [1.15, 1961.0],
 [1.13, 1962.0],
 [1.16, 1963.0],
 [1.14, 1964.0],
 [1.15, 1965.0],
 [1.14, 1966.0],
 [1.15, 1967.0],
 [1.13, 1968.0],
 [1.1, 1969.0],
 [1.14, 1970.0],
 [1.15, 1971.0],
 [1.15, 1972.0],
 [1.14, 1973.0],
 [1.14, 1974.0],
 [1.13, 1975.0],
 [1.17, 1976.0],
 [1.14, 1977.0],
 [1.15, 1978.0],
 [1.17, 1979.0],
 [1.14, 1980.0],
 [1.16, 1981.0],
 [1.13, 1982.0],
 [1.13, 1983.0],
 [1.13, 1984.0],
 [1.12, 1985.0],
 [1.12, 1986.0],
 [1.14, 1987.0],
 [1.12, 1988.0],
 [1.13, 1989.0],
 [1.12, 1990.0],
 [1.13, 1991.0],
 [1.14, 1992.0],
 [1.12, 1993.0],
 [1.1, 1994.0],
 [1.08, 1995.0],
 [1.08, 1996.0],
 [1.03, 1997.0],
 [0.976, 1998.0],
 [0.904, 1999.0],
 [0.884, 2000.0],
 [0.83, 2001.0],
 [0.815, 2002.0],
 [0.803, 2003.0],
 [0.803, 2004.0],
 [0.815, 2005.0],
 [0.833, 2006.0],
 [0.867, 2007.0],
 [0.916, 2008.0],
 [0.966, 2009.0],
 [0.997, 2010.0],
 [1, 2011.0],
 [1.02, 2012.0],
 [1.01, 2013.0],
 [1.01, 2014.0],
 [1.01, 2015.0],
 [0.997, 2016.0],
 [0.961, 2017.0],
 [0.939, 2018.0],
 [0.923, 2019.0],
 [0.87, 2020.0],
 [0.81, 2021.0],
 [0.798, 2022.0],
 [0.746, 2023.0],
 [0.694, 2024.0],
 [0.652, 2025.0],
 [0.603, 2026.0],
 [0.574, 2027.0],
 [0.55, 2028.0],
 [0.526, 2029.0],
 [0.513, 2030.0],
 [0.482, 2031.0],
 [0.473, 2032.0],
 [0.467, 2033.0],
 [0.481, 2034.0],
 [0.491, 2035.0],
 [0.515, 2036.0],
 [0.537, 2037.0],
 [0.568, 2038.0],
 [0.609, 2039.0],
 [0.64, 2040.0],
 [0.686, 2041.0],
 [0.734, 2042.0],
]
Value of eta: 1900.0 keV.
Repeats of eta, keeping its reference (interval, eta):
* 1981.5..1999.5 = 1999.0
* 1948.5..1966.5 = 1949.0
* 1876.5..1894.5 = 1877.0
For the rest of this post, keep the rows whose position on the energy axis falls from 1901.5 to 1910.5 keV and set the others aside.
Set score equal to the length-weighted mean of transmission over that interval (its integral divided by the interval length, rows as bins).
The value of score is 1.20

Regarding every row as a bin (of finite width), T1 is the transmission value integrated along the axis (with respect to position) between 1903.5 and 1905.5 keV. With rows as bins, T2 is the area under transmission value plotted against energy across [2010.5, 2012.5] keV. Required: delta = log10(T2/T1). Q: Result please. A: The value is -0.08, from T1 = 2.4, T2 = 2.02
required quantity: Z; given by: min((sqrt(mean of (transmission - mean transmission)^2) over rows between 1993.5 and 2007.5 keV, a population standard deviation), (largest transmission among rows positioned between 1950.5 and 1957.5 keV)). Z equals 0.110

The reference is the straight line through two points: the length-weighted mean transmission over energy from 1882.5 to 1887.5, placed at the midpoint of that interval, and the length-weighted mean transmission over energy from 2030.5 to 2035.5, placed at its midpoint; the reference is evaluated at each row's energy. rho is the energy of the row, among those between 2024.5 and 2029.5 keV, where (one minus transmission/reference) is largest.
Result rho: 2029.0 keV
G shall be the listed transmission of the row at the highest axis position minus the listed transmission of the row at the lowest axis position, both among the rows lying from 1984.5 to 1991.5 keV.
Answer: 0.010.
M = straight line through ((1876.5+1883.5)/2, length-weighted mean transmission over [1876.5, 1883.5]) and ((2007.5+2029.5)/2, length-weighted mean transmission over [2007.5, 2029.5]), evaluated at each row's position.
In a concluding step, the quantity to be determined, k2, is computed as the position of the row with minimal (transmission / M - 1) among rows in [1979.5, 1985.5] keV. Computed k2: 1985.0 keV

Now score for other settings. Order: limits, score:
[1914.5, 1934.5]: 1.12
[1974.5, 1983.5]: 1.15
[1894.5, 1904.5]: 1.22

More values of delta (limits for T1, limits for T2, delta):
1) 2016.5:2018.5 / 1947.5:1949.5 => 0.08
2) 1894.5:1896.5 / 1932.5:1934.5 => -0.04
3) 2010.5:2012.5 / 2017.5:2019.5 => -0.04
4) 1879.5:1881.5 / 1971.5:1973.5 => -0.02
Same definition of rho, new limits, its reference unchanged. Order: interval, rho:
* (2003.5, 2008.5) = 2004.0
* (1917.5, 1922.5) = 1921.0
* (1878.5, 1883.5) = 1880.0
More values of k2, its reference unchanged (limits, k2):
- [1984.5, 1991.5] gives 1985.0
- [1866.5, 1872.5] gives 1868.0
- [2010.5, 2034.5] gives 2033.0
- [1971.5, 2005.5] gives 2003.0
